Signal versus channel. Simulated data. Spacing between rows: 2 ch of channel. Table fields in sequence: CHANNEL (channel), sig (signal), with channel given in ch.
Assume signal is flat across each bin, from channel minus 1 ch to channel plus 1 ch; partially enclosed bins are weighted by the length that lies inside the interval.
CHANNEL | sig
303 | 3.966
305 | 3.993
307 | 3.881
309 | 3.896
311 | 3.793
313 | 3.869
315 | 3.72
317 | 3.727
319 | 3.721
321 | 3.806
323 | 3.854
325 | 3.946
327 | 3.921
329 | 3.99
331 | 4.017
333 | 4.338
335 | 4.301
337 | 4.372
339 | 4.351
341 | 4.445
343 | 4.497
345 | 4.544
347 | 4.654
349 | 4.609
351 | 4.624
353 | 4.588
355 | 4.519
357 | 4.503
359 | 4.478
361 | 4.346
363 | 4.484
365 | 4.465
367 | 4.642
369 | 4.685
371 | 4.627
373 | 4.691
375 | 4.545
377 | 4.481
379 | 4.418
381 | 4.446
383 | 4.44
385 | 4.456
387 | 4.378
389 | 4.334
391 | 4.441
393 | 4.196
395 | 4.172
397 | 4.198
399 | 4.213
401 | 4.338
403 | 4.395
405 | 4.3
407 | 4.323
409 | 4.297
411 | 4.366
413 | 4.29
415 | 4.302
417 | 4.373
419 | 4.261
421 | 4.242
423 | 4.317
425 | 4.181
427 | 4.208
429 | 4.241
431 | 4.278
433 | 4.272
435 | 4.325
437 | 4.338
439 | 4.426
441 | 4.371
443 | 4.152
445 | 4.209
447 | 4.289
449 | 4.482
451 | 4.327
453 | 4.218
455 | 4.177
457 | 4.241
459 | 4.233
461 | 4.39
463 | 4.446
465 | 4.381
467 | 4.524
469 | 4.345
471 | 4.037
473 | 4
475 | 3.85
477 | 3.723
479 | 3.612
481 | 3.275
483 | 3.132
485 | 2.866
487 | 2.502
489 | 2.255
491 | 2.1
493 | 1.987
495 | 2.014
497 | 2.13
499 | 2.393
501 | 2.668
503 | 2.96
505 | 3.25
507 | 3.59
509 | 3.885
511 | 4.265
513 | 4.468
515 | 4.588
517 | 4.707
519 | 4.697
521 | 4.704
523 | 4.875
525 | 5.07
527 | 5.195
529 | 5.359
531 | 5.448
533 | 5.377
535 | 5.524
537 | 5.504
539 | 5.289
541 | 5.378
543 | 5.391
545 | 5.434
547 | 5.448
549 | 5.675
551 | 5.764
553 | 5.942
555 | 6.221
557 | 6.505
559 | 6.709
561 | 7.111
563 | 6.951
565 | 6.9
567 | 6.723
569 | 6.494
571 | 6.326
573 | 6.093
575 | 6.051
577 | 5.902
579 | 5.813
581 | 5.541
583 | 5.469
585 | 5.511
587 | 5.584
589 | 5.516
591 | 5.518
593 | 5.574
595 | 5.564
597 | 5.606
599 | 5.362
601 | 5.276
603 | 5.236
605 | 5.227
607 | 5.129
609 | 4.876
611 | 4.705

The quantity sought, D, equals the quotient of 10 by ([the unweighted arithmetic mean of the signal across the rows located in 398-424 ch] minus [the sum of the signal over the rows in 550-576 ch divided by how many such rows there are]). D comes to -5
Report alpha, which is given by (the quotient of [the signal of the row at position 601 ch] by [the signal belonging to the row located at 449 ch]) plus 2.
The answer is 3.18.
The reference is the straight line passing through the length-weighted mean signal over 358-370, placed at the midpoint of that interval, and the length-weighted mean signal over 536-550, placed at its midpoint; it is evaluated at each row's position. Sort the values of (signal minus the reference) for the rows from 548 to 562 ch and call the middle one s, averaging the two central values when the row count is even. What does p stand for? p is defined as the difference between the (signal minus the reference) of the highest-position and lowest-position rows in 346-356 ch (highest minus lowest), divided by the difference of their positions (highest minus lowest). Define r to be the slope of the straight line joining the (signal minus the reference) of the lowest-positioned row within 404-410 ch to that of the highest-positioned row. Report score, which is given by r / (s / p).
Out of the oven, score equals 0.0002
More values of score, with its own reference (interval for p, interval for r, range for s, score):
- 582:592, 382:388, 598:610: 0.0000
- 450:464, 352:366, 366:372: -0.0007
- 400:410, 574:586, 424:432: -0.0010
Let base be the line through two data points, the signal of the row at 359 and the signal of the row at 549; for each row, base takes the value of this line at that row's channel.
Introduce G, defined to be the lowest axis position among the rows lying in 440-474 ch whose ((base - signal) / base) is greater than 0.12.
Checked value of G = 441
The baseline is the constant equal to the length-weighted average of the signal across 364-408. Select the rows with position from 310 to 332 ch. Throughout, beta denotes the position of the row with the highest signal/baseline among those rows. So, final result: 331 ch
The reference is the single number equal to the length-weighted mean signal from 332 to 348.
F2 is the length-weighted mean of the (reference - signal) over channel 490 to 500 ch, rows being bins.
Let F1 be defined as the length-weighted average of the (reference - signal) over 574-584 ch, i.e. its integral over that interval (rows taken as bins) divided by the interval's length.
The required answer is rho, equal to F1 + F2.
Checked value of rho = 1.0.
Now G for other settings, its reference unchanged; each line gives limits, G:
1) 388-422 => 419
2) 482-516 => 483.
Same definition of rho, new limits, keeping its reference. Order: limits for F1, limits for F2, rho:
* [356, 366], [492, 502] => 2.2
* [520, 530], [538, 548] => -1.6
